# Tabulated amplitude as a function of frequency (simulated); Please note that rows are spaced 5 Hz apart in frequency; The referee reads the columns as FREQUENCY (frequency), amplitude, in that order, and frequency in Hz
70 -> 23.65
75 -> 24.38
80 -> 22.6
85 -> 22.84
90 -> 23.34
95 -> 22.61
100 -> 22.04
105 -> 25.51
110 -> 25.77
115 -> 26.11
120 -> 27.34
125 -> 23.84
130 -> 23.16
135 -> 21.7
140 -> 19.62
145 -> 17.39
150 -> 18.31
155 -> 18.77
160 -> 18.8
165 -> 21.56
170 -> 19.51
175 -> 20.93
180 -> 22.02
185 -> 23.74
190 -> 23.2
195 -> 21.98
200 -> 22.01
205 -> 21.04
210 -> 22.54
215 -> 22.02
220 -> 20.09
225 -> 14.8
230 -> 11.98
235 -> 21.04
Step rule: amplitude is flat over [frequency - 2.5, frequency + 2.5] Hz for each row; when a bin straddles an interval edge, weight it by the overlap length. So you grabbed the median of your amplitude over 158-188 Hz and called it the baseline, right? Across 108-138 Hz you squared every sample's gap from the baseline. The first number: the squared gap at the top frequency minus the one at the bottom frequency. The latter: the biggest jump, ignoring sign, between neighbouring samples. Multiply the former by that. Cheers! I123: -616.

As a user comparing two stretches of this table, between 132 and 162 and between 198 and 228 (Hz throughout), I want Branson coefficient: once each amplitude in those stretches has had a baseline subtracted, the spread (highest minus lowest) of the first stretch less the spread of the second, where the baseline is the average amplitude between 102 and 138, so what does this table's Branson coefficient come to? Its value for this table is -3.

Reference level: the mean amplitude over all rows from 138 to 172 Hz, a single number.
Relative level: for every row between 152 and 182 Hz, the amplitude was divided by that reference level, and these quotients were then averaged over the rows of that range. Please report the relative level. 1.06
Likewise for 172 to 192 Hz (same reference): 1.17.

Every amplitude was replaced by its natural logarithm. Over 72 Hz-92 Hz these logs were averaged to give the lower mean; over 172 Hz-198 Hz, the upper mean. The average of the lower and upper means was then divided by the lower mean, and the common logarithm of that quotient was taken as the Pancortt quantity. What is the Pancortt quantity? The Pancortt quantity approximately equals -0.003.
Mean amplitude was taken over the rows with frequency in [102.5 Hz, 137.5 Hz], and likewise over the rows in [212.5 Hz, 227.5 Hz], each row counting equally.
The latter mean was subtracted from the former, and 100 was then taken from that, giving -94.2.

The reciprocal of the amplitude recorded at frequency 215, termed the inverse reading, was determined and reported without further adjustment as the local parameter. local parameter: 0.0454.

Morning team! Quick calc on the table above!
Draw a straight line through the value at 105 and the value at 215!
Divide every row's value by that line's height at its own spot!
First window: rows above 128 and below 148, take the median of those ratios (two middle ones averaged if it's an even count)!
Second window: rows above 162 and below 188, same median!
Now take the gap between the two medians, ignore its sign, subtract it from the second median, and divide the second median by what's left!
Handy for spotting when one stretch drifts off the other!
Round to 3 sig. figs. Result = 1.08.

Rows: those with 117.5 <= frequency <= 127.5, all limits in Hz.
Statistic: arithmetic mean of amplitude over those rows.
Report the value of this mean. 25.6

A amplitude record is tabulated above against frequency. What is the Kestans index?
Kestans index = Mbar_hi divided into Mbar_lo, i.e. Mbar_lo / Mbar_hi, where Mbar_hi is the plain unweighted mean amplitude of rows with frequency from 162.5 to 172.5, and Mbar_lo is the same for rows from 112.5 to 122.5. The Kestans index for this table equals 1.30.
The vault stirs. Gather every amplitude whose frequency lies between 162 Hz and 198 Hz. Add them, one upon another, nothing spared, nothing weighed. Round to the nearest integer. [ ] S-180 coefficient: 153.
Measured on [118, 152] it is 151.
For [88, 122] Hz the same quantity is 173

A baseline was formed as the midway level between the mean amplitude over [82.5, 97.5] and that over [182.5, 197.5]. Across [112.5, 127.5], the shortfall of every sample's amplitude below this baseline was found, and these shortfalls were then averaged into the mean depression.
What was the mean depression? -2.8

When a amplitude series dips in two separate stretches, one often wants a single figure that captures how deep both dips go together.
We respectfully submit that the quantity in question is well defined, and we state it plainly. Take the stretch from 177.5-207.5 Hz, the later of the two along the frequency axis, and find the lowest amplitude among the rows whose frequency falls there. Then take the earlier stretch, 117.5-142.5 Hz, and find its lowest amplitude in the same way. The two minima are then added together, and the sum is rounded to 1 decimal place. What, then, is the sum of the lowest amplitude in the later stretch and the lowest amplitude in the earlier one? 40.7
